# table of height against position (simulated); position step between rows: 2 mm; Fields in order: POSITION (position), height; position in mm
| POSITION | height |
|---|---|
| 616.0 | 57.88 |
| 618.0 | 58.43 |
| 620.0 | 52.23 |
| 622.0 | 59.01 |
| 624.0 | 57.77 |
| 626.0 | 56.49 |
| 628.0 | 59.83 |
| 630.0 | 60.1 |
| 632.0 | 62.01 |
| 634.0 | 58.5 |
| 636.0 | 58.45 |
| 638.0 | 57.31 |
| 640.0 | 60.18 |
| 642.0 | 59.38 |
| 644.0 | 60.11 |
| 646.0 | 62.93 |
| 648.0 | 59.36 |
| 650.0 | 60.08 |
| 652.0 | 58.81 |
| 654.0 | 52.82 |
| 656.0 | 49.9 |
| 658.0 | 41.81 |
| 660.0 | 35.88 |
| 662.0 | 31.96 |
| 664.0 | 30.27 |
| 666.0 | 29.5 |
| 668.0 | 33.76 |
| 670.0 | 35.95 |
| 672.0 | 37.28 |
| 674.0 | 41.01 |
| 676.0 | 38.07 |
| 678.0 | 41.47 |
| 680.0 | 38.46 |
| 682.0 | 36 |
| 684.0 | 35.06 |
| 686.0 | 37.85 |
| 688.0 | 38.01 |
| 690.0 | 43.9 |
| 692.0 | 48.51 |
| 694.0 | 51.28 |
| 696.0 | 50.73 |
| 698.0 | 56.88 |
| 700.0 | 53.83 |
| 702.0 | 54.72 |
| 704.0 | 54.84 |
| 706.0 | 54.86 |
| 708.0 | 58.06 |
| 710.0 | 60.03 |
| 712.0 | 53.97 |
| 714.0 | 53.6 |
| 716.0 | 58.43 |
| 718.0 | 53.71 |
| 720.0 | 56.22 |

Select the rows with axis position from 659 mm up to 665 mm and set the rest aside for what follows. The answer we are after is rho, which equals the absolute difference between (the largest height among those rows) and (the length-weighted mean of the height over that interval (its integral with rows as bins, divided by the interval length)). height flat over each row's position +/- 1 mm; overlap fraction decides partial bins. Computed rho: 3.18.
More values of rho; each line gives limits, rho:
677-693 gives 8.60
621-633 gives 2.81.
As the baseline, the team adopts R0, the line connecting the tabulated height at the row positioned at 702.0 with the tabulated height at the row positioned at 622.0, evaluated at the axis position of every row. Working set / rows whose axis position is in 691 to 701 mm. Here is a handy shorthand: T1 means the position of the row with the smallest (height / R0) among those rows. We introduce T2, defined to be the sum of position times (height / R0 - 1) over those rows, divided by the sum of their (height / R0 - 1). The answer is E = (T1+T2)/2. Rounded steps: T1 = 692.0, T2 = 693.5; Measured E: 692.8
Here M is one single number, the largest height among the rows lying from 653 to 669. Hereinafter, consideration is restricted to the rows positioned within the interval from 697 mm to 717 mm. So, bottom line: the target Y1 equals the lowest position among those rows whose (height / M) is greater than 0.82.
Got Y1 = 698.0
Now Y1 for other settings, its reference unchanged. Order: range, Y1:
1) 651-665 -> 652.0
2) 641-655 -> 642.0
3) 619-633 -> 620.0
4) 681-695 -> 690.0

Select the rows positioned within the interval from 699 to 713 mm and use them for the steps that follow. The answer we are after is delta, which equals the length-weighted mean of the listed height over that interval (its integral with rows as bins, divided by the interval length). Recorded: 56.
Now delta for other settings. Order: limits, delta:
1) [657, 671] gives 34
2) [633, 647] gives 60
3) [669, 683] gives 38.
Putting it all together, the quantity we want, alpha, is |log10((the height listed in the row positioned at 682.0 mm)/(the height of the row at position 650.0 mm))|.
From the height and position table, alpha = 0.222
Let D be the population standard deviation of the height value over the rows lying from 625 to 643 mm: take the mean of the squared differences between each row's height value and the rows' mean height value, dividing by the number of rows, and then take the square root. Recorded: 1.6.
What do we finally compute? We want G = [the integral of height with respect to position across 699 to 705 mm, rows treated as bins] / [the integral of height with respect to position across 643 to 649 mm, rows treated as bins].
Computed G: 0.9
